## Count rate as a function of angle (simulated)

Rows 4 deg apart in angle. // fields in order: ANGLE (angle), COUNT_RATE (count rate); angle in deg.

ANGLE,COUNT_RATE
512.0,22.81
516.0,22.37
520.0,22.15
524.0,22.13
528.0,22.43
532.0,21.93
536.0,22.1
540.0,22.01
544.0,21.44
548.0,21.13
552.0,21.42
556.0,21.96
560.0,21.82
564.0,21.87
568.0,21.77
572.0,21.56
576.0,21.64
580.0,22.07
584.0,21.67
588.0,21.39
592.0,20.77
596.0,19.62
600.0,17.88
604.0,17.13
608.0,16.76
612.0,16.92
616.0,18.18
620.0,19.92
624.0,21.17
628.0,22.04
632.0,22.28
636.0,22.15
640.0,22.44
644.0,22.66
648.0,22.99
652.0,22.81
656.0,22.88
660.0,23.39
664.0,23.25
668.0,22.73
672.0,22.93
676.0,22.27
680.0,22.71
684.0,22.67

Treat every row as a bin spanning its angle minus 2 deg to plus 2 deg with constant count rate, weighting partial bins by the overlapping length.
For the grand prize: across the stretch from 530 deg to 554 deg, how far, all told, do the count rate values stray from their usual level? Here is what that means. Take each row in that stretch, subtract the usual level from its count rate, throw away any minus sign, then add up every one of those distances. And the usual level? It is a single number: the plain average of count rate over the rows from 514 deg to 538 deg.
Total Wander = 3.1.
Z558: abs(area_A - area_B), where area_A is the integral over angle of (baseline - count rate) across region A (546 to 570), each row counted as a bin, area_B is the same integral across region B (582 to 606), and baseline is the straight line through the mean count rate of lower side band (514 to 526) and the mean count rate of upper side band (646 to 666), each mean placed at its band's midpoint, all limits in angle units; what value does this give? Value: 51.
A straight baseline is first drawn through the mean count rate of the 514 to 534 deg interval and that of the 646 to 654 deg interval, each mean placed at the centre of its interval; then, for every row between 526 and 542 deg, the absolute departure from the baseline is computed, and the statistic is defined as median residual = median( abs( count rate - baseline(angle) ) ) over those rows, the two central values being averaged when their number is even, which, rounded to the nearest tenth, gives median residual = 0.2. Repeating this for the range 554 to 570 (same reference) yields 0.6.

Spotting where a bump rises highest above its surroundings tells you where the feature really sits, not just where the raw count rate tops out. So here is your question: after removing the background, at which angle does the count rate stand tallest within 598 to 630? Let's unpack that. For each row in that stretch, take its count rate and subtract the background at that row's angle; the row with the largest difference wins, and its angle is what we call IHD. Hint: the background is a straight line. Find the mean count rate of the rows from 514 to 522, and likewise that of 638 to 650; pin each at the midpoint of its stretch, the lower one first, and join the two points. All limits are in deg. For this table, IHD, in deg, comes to 628.0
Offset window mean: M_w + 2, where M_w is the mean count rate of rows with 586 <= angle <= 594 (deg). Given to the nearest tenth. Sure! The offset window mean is 23.1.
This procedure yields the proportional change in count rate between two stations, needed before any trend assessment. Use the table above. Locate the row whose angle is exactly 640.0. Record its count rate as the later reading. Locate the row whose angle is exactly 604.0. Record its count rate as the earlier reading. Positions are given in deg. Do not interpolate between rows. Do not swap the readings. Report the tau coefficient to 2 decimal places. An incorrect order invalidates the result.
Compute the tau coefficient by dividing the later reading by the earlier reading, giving 1.31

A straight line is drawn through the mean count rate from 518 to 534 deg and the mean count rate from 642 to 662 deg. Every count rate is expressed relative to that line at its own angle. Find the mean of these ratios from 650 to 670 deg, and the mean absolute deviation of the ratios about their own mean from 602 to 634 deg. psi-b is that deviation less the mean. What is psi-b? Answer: -0.912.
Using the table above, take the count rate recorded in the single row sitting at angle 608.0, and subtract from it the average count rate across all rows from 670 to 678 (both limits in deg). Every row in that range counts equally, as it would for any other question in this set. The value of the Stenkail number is -6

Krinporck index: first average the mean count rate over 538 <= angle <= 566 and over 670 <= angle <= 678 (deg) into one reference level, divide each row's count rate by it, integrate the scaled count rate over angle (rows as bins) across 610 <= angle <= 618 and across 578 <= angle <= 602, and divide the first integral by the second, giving 0.28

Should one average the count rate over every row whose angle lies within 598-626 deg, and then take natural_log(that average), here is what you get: 2.91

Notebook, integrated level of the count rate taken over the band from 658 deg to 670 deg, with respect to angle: 277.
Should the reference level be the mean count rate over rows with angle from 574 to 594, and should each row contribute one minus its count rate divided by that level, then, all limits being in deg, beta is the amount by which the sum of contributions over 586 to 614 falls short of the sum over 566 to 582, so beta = -1.0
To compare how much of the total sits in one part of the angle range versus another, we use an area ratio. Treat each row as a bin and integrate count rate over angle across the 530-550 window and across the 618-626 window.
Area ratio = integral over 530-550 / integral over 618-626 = 2.64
